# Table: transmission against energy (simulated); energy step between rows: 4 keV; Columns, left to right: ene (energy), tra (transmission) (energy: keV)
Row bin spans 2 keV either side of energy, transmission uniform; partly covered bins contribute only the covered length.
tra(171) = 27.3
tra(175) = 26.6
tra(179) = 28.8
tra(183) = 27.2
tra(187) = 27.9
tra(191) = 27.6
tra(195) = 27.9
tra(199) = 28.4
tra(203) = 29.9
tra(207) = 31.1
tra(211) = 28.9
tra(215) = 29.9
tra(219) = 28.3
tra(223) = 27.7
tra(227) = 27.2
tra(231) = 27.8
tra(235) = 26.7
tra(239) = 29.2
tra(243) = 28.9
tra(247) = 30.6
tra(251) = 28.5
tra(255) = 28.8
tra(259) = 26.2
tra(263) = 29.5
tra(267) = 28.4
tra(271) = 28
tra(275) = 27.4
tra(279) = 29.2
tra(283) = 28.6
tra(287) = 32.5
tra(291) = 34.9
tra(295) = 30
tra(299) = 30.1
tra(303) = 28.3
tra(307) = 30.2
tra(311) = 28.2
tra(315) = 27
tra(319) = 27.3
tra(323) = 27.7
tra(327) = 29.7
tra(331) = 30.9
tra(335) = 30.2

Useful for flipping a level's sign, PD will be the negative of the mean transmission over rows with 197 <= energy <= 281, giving -28.6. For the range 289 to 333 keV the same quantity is -29.5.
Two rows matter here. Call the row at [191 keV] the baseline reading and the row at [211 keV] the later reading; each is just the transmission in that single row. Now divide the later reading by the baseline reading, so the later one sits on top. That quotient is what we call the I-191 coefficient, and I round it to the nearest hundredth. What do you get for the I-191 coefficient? 1.05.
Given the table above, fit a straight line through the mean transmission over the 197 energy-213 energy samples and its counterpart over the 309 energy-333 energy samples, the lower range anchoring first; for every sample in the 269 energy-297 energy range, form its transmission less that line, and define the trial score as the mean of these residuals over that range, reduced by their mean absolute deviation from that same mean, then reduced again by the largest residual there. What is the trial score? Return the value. -7.00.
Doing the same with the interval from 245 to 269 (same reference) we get -2.79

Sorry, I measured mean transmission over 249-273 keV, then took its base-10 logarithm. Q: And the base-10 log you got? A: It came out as 1.45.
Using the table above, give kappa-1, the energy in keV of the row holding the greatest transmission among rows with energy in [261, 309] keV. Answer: 291 keV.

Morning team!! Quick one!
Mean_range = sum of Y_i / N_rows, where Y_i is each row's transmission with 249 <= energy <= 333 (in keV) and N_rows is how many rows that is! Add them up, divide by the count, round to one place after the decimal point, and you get 29.1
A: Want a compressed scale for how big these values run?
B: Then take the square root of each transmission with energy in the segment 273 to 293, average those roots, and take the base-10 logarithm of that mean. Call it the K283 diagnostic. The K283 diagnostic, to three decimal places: 0.742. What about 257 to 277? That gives 0.723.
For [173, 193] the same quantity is 0.721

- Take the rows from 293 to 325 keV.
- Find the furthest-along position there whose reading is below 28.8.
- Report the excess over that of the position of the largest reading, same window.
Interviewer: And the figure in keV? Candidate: -16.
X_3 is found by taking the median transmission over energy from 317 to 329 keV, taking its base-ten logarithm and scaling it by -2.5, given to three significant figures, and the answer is -3.61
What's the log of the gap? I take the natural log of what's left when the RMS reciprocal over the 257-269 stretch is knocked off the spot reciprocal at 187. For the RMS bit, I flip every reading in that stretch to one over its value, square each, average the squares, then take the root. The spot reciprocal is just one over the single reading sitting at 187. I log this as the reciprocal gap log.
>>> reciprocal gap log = -10.2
